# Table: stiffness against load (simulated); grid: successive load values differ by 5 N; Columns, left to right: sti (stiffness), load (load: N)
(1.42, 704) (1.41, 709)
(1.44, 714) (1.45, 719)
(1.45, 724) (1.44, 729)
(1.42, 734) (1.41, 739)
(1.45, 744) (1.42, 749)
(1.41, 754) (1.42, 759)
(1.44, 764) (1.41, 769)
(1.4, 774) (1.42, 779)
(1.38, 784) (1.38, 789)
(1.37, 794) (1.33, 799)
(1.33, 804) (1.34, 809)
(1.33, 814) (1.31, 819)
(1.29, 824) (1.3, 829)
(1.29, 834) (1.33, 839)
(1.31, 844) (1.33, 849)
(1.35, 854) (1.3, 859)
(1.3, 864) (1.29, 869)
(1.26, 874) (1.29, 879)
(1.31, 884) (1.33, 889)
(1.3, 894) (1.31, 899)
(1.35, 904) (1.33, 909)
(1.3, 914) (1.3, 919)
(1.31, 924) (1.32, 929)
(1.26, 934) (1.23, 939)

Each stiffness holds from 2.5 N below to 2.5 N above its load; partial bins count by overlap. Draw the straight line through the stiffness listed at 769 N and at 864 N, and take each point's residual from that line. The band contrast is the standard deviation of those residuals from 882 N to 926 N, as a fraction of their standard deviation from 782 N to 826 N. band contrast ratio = 1.2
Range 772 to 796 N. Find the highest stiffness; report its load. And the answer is 779 N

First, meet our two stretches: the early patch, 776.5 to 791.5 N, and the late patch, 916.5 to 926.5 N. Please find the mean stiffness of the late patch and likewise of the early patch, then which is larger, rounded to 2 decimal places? 1.39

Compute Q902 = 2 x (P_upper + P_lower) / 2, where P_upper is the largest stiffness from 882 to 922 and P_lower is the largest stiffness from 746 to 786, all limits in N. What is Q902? 2.79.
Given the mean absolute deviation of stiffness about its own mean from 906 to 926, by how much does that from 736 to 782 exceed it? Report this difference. 0.0011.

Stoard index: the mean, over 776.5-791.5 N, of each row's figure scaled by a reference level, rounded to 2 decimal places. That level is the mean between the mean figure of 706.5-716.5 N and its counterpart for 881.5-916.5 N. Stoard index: 1.02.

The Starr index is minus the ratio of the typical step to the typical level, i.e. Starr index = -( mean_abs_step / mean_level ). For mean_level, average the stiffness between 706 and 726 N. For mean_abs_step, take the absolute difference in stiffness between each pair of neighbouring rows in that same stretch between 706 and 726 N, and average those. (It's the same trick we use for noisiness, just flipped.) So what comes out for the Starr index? -0.0093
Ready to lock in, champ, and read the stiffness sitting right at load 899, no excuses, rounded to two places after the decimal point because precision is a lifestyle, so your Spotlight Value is 1.31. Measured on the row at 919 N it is 1.30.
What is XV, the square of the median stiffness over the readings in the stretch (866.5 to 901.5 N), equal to 1.69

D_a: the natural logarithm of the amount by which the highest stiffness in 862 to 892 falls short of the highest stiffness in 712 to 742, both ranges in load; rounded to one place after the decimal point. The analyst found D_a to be -2.1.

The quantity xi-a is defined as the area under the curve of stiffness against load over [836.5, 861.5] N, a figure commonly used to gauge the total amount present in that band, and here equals 33.1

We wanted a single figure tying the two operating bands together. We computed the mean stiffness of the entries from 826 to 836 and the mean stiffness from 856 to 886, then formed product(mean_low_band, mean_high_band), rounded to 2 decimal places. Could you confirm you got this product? 1.67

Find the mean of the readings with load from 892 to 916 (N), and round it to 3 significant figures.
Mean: 1.32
